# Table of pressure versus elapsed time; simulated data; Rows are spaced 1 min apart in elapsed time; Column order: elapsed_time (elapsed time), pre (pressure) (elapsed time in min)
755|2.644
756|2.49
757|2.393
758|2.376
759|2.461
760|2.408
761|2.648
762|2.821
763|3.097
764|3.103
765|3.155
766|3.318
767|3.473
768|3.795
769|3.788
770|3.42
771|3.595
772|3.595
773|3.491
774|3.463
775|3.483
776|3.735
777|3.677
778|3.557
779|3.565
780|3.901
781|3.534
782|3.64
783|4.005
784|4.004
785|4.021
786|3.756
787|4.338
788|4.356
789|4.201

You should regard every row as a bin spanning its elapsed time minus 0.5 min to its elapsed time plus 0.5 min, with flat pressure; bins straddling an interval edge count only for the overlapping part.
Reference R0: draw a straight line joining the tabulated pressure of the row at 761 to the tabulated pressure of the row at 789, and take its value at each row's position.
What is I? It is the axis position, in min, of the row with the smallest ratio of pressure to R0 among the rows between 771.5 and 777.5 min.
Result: 775 min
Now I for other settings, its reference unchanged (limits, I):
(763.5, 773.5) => 773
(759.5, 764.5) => 760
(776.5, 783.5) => 781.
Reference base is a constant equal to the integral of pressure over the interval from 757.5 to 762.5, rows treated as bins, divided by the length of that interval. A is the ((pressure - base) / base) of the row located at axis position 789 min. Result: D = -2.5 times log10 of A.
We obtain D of 0.46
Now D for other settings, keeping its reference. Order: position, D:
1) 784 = 0.60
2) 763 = 1.65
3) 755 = 3.50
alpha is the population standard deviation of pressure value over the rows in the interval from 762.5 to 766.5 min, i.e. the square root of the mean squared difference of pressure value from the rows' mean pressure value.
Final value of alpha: 0.089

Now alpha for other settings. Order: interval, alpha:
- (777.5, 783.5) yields 0.184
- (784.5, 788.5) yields 0.248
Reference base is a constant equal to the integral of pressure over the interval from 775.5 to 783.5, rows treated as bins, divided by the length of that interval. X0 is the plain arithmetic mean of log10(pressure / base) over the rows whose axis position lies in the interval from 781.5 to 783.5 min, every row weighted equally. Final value 0.013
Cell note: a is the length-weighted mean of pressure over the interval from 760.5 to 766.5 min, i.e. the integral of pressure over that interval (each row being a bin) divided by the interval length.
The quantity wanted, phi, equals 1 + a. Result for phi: 4.0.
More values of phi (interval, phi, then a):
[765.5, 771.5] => 4.6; 3.6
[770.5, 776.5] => 4.6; 3.6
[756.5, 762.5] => 3.5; 2.5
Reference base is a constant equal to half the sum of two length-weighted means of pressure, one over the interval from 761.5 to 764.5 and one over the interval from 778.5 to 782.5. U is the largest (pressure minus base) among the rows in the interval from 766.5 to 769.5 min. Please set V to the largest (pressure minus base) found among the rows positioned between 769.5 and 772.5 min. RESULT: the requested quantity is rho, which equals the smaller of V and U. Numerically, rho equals 0.26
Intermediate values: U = 0.5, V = 0.3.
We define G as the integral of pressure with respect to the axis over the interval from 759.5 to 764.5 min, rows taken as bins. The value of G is 14.1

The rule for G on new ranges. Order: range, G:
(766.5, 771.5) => 18.1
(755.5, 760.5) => 12.1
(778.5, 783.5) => 18.6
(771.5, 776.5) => 17.8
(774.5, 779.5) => 18.0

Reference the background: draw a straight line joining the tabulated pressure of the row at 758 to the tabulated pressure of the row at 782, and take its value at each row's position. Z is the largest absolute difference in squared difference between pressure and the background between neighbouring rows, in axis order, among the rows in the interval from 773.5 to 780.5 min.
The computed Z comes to 0.127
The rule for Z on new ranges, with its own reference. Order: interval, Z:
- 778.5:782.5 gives 0.131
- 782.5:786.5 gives 0.041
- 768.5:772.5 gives 0.524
